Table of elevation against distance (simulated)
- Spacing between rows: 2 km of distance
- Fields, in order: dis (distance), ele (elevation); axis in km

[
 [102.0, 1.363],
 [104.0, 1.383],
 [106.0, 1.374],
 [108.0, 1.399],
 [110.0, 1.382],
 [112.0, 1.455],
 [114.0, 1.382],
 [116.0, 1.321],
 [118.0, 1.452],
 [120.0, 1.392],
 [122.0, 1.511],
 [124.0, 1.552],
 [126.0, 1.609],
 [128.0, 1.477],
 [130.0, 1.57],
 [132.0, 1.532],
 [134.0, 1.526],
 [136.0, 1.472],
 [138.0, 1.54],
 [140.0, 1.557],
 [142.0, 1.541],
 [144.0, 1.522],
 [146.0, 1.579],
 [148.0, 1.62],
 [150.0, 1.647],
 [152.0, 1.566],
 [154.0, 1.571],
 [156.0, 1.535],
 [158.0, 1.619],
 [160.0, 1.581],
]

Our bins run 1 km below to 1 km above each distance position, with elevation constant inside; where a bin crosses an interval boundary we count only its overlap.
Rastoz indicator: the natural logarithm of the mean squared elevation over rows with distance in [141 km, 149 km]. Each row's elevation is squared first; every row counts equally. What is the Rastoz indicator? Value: 0.90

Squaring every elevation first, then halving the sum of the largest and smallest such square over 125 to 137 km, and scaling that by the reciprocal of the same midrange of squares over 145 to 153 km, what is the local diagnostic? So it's 0.92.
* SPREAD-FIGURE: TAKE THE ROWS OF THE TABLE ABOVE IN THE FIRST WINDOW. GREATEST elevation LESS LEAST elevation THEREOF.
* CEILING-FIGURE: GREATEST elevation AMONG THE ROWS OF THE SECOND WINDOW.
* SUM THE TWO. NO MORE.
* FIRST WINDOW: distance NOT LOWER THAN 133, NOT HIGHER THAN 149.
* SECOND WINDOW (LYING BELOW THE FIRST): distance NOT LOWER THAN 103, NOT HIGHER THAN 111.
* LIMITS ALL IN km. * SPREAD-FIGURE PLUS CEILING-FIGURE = 1.55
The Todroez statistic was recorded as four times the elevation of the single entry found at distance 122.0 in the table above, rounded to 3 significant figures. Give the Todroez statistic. 6.04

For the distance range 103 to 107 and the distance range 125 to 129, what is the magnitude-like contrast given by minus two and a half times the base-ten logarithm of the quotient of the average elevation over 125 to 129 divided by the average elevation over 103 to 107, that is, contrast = -0.12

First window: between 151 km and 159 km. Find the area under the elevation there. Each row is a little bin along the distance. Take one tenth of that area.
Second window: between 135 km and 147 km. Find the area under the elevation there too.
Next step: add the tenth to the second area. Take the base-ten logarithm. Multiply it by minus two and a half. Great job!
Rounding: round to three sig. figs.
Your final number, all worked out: -3.24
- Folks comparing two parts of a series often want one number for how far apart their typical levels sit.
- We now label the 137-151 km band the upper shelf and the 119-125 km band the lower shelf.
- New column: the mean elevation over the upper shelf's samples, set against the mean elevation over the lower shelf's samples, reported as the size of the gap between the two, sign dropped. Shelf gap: 0.09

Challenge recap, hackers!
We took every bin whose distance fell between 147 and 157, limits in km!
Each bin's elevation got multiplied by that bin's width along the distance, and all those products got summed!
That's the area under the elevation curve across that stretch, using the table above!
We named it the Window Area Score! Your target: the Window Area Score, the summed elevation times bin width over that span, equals 15.9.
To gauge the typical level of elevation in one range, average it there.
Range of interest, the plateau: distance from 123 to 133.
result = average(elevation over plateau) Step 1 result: 1.55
